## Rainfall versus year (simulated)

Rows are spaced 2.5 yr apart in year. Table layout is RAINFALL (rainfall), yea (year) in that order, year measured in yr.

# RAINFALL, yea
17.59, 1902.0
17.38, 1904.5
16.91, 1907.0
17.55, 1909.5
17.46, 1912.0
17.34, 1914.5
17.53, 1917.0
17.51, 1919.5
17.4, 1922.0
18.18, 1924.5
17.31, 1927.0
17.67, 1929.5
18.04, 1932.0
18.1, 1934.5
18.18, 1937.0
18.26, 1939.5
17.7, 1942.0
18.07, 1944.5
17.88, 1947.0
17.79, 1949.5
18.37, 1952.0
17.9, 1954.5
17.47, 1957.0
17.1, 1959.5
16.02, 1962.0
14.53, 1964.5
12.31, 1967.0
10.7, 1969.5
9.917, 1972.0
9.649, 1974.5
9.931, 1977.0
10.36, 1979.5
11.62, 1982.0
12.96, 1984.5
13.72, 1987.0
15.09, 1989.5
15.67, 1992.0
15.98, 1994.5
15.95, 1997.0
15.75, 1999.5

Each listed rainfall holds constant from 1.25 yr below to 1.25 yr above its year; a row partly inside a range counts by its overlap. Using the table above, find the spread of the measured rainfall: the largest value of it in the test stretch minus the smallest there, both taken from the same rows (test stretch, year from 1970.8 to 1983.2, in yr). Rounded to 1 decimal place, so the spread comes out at 2.0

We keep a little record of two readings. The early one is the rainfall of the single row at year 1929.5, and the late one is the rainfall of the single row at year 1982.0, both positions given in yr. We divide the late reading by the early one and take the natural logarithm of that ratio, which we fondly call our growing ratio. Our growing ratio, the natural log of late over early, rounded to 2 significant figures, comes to -0.42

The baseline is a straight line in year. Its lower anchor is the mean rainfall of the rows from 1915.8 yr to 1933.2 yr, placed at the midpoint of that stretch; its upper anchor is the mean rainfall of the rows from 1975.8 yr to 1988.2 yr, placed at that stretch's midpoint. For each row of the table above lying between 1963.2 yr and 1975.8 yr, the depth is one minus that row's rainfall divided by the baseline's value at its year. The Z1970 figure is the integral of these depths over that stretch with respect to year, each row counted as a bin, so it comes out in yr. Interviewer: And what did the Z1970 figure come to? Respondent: 1.6 yr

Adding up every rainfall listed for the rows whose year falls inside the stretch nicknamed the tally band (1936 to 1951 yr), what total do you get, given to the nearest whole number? 108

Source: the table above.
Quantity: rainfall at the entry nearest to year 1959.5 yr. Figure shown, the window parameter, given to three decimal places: 17.100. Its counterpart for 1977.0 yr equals 9.931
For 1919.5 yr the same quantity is 17.510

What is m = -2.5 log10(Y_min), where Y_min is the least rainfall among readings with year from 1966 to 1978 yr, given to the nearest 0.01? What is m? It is -2.46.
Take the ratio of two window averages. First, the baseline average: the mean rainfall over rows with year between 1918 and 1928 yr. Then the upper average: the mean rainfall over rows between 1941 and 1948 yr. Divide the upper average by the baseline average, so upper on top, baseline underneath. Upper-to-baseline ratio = 1.02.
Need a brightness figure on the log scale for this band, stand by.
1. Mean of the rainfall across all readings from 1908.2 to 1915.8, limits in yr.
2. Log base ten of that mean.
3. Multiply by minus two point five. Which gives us -3.10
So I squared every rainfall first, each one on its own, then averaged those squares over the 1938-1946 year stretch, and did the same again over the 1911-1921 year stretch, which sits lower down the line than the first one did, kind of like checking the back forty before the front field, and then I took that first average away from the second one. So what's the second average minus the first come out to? -20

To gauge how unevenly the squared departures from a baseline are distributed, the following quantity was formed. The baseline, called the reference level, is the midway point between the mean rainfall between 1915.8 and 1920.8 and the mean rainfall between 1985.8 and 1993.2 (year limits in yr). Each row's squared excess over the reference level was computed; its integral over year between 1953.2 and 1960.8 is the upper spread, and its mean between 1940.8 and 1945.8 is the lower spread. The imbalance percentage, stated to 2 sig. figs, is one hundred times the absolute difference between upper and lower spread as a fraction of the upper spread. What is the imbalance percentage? 79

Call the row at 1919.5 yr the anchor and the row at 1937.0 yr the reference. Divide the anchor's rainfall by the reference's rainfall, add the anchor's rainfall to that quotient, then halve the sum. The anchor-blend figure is 9.24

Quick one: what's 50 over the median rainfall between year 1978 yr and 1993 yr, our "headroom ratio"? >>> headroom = 3.75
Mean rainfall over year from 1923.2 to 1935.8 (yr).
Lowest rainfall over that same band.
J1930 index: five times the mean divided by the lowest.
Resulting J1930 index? 5.16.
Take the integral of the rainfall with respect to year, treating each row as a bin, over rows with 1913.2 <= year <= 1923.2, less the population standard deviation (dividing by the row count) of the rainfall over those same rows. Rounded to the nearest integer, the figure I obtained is 174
